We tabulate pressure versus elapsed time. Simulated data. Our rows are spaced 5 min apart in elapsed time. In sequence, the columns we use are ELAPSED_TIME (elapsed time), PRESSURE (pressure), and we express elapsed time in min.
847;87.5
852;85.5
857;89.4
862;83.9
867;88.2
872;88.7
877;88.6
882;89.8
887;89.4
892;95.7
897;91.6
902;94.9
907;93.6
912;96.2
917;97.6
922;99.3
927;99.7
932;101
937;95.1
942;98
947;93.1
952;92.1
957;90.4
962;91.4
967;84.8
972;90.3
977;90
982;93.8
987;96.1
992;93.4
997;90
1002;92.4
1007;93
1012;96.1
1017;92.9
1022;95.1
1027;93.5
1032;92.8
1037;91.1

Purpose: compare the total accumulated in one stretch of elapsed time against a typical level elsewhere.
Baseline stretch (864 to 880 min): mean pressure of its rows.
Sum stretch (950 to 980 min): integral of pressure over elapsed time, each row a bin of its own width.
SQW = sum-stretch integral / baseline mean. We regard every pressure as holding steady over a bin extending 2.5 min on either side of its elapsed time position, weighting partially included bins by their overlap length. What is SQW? 30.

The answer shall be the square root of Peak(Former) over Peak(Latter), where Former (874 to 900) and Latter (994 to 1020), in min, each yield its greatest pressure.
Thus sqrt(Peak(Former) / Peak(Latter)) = 1.00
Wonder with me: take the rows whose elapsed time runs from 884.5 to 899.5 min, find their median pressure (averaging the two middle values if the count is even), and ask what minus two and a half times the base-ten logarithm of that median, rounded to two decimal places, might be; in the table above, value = -4.90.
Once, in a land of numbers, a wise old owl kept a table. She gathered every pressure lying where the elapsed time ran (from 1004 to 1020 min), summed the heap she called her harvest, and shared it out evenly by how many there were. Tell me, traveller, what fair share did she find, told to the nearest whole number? 94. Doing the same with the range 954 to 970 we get 89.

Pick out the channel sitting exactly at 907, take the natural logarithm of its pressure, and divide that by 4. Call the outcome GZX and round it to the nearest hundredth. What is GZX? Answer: 1.13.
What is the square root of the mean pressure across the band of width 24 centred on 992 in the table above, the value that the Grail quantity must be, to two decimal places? 9.65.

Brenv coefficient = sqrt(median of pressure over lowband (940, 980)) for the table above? 9.53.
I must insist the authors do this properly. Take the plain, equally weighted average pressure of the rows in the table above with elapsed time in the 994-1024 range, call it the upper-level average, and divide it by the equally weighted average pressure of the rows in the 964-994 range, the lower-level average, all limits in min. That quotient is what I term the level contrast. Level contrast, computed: 1.02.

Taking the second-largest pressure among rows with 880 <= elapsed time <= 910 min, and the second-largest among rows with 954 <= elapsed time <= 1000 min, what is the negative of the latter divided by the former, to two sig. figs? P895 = -0.99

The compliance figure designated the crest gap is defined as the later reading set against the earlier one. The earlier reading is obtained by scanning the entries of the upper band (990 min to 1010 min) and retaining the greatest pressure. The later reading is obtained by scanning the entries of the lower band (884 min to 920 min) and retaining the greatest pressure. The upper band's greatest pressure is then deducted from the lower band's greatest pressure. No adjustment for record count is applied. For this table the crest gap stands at 4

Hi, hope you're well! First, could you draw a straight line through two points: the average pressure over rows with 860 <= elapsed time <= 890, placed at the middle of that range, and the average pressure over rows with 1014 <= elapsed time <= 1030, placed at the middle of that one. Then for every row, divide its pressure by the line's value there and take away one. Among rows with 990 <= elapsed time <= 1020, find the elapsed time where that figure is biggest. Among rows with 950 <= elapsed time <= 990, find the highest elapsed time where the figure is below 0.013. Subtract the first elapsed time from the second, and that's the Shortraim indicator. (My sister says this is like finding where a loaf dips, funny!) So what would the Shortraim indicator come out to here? -35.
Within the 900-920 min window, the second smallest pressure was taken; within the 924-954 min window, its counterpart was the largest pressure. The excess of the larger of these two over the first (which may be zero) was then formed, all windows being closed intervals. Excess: 6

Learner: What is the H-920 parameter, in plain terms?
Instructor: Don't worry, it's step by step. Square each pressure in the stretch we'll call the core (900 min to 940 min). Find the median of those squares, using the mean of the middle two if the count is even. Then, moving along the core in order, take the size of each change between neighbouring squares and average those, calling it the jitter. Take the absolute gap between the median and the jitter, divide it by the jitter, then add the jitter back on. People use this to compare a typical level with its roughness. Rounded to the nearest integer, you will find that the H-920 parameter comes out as 428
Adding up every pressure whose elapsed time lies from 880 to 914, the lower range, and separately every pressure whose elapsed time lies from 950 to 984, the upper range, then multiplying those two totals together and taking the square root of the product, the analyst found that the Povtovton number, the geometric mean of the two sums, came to 642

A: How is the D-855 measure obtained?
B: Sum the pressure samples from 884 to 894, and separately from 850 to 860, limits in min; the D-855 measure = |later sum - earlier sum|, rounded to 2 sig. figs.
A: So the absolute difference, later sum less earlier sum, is 10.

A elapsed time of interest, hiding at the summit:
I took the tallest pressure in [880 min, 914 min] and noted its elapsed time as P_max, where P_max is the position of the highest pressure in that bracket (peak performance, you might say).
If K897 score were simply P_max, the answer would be 912 min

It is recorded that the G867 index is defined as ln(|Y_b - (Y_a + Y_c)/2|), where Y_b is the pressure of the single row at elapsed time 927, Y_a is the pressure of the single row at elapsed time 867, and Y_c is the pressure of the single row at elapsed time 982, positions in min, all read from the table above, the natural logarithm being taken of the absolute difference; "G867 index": 2.2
